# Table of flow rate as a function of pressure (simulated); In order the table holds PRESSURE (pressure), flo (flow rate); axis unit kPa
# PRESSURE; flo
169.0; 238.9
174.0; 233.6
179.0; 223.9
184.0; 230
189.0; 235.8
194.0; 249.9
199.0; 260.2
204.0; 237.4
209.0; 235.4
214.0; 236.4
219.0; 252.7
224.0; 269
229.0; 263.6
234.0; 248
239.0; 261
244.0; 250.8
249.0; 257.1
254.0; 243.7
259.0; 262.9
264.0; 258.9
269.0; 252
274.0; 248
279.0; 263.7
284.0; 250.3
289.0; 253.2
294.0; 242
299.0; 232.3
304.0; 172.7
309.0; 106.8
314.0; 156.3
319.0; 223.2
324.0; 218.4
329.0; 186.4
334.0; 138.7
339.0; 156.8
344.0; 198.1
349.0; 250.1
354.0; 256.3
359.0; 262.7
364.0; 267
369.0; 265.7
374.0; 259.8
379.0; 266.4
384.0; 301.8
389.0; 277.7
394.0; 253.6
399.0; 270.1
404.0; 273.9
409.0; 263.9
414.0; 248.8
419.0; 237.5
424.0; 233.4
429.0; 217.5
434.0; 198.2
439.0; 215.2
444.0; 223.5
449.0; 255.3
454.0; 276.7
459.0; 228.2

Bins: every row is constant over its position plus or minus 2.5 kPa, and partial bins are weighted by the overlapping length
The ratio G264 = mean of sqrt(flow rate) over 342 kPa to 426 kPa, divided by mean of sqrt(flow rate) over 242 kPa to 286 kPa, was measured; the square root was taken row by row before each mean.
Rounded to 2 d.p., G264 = 1.01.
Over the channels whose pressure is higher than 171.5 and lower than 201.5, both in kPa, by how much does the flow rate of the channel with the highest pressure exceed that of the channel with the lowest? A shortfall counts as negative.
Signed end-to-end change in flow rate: 27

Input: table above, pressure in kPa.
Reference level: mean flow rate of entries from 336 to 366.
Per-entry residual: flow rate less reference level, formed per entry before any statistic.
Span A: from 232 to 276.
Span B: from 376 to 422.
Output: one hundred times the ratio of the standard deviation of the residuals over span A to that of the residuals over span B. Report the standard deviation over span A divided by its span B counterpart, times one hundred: 36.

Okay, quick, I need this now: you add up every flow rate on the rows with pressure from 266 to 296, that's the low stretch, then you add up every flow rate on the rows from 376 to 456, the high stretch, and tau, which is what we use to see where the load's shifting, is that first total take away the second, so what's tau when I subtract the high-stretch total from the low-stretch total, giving -2504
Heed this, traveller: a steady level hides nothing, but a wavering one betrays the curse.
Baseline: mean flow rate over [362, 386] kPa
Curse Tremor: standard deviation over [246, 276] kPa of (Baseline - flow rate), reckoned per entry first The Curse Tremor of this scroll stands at 7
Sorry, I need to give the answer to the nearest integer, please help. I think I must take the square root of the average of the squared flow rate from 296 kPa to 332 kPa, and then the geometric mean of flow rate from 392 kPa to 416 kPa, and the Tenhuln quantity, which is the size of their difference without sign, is 72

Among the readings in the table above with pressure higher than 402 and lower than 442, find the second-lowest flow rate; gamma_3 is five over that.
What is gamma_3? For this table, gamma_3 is 0.0232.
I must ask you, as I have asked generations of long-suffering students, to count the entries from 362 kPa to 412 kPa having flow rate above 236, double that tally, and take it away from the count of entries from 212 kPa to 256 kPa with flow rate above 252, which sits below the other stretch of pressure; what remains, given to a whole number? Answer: -15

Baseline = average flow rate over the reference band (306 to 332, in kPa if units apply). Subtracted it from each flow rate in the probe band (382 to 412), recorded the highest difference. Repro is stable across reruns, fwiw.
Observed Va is 124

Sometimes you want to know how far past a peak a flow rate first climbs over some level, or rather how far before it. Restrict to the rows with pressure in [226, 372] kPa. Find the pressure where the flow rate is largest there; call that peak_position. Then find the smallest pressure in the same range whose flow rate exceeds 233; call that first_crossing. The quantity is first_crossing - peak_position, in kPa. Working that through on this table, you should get -135 kPa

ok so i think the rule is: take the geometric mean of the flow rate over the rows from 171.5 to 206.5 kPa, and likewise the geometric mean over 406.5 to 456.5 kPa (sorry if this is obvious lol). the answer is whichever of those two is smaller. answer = 235.9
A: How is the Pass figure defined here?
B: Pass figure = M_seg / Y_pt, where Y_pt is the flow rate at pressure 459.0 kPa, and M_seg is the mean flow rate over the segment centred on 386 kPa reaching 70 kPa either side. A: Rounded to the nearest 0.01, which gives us 1.05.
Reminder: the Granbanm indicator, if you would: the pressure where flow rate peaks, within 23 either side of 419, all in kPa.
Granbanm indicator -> 404.0 kPa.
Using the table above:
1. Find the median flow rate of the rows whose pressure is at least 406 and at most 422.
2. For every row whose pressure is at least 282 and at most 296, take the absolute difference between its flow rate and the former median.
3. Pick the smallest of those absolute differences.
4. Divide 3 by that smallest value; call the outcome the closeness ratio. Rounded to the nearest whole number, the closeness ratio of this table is 2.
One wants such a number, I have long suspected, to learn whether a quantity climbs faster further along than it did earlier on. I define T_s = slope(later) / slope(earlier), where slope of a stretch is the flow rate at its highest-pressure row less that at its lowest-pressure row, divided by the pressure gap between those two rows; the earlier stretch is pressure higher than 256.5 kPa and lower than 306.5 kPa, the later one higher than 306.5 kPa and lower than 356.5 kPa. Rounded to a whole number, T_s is -2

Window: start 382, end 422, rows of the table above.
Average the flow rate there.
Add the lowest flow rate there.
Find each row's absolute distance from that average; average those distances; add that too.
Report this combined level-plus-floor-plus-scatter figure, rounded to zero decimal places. 518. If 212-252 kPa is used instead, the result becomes 499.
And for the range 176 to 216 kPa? 471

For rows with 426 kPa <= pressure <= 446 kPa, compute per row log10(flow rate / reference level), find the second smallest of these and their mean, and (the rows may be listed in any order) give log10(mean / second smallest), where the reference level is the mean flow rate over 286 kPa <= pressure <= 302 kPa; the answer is 0.03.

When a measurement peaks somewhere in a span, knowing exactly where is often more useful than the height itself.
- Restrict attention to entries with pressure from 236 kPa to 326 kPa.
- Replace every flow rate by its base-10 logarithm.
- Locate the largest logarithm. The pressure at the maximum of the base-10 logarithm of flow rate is 279.0 kPa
